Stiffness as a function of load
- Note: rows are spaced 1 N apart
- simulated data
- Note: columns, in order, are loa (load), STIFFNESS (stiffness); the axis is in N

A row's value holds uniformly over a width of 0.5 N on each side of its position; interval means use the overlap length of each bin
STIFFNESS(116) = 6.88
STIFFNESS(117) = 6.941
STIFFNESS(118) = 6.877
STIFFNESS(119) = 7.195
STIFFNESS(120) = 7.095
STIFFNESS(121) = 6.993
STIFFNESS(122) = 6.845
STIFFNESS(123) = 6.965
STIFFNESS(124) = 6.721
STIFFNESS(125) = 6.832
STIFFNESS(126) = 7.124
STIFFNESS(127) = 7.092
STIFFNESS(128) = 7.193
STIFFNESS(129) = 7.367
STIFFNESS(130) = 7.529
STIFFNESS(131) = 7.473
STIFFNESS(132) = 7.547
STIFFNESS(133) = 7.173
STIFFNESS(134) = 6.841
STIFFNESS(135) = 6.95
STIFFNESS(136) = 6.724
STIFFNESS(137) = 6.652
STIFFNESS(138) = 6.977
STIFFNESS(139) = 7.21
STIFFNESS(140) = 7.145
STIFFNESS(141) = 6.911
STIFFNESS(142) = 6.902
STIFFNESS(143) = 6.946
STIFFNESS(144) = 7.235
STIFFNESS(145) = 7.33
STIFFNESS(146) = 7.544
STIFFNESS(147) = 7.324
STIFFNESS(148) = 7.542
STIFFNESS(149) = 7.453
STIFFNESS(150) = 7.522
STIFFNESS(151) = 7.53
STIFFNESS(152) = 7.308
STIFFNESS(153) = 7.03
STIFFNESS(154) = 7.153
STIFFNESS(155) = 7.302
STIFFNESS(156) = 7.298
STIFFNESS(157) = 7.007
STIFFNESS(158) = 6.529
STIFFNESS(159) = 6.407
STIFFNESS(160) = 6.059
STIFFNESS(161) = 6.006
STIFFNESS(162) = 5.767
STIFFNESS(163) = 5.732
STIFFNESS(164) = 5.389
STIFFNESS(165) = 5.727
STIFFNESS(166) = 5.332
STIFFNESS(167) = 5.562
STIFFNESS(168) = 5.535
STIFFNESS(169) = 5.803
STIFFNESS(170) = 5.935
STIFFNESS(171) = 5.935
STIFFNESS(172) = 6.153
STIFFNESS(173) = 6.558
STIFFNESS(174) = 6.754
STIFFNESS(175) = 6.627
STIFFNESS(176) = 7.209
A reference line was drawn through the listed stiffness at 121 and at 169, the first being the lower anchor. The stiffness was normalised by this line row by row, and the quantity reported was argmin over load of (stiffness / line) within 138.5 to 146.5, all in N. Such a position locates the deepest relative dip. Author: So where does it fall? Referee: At 141 N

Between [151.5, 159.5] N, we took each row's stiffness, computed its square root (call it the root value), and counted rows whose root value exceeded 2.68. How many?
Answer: 3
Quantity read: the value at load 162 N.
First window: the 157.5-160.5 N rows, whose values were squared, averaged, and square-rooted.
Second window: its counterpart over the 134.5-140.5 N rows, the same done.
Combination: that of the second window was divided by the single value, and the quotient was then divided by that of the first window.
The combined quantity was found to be 0.19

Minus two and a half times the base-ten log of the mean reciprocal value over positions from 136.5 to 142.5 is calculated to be 2.11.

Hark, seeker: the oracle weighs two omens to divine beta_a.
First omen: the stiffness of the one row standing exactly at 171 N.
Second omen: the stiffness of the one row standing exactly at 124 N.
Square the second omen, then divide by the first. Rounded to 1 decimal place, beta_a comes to 7.6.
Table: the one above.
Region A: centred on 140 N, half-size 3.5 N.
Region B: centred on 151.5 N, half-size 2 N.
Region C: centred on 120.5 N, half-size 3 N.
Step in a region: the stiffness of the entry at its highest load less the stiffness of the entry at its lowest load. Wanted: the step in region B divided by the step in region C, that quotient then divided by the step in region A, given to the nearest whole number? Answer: -19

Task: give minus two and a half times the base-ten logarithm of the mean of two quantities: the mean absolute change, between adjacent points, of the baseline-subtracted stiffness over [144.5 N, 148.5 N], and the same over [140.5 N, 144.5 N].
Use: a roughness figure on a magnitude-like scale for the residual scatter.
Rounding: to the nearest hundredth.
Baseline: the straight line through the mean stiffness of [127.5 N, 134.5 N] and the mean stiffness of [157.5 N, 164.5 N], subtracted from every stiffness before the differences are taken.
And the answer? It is 1.79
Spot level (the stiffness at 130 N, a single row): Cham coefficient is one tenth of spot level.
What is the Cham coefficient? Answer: 0.753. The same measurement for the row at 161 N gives 0.601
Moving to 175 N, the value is 0.663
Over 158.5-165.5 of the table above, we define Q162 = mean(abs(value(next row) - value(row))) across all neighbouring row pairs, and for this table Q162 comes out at 0.23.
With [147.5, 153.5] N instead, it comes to 0.13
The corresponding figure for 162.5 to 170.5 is 0.25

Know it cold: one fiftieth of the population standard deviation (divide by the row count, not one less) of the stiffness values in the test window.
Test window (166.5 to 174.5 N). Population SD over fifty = 0.008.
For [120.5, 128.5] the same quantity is 0.003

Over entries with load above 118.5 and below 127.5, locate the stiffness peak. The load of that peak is 119 N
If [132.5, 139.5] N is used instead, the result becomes 139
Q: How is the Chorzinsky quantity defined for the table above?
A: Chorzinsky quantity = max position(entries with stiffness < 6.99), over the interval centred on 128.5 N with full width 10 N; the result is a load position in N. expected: 125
